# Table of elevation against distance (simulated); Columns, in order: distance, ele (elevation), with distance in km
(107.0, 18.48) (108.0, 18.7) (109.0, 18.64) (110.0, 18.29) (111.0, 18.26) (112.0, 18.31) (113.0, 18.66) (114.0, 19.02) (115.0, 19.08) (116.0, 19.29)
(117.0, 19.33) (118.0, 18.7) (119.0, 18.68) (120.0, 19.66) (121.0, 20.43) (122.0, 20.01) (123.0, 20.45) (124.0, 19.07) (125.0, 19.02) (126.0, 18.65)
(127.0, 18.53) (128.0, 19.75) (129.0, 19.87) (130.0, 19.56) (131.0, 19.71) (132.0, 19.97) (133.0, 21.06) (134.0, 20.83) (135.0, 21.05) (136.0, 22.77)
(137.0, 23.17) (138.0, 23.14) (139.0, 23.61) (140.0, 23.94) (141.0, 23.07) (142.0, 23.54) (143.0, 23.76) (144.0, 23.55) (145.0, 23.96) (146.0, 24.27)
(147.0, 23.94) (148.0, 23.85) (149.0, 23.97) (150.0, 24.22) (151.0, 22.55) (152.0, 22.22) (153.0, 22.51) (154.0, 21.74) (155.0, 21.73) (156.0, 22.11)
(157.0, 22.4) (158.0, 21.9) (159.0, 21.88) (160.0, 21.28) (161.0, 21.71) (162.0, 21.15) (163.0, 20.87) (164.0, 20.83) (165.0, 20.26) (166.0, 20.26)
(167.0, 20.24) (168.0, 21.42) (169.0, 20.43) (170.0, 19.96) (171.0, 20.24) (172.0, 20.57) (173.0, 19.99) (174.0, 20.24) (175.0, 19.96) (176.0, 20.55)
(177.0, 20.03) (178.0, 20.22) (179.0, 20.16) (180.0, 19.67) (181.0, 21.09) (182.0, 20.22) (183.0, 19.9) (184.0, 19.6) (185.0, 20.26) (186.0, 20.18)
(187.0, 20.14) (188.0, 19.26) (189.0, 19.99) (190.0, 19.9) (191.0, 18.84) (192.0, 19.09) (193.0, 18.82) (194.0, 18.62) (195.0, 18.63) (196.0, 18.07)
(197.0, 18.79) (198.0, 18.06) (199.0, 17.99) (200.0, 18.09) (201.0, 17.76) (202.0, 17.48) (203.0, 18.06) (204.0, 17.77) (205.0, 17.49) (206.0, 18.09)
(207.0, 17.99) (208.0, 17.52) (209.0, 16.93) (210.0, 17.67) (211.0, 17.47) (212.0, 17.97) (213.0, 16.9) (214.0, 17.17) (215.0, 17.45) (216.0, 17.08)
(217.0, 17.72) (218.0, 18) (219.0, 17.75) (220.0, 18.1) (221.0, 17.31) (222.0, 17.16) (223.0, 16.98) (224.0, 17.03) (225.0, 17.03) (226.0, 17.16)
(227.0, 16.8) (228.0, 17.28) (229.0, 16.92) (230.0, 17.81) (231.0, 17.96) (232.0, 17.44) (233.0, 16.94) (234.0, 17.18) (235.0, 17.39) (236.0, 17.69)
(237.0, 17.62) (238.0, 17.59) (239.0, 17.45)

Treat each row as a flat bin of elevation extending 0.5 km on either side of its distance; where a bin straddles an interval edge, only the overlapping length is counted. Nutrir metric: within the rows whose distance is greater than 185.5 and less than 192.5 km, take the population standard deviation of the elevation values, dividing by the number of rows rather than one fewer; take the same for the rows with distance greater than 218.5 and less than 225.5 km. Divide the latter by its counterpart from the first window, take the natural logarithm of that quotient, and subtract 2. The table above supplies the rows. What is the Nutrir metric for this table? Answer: -2.25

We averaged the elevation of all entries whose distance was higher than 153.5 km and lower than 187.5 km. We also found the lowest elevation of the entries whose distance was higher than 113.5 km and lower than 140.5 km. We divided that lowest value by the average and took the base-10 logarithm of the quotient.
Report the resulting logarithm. -0.048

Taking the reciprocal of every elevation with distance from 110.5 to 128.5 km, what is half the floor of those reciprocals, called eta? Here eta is 0.024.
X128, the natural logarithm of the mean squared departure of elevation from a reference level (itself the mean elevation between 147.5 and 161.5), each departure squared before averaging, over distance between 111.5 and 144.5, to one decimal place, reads 1.9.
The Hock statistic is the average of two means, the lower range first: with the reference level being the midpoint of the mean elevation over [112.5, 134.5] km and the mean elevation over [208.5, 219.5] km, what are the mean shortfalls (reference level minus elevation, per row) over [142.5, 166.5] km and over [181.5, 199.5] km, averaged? -2.3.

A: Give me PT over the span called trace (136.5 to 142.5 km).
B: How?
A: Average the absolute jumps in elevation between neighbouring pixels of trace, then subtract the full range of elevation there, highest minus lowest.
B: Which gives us -0.44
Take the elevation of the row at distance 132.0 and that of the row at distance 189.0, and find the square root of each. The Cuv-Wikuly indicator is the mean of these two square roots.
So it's 4.47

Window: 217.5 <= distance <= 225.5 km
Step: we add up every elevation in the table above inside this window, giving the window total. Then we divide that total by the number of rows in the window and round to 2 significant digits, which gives 17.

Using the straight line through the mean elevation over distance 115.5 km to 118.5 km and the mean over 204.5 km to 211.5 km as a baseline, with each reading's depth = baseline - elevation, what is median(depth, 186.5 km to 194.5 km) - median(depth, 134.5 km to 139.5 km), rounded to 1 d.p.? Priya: 3.1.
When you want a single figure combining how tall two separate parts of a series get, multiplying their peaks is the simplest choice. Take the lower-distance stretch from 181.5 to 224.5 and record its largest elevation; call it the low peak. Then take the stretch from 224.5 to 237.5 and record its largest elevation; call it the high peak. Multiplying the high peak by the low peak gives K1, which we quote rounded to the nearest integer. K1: 364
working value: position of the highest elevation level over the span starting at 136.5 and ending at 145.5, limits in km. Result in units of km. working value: 145.0 km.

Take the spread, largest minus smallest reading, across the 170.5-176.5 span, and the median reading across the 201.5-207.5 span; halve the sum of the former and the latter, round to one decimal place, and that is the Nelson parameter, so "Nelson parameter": 9.2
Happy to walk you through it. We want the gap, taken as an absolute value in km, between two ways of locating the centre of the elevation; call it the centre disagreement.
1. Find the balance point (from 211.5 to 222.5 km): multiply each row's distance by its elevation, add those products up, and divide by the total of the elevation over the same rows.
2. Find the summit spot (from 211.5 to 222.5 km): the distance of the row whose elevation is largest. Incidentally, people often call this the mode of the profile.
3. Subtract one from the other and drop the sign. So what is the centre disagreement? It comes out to 3.0 km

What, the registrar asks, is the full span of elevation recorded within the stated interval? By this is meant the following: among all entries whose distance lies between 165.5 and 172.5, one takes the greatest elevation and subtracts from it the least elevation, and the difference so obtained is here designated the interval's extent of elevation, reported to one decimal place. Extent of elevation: 1.5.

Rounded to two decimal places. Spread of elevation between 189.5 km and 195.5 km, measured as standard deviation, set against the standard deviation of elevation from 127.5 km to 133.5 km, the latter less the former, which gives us 0.06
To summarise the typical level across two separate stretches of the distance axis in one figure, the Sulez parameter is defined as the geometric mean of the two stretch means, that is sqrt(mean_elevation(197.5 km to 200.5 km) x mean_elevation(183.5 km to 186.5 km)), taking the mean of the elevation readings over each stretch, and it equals 19.0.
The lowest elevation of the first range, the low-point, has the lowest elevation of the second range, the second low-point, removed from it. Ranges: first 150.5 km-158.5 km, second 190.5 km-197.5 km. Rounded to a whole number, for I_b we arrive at 4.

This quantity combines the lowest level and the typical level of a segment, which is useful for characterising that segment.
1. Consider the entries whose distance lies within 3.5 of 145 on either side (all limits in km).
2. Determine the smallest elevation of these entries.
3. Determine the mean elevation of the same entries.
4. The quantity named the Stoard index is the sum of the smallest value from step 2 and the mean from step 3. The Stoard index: 47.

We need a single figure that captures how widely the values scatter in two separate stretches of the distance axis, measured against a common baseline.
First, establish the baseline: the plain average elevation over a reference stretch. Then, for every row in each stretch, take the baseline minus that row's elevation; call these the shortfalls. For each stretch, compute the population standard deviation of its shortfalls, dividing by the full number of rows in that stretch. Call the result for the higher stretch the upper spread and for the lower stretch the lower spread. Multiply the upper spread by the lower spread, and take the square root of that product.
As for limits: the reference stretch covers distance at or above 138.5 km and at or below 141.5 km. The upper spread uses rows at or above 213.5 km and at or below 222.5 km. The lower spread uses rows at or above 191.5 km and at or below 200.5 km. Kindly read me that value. 0.37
